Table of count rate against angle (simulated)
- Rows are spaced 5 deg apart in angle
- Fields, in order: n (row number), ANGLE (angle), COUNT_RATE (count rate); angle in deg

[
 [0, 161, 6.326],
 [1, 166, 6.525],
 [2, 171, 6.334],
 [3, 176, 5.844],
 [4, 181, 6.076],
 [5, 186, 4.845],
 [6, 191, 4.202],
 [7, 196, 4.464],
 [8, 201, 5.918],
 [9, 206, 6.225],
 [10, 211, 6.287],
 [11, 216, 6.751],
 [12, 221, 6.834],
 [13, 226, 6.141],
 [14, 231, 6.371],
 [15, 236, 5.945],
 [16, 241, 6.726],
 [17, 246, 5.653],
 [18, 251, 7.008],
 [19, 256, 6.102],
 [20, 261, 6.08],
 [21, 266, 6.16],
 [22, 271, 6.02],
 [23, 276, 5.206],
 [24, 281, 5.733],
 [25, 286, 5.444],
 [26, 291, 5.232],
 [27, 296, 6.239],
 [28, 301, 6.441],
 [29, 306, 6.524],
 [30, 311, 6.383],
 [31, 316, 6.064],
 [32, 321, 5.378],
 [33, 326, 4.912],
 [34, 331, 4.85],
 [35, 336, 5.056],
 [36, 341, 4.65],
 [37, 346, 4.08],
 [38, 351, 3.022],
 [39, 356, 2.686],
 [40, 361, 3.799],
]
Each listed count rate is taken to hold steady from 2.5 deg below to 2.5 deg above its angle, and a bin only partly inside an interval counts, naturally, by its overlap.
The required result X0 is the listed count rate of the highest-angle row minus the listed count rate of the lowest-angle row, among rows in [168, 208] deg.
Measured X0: -0.1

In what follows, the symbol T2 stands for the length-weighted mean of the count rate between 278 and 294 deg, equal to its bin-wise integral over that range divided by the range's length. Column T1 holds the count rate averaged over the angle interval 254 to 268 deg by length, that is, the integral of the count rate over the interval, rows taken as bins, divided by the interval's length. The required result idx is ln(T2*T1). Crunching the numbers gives 3.51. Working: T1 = 6.1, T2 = 5.5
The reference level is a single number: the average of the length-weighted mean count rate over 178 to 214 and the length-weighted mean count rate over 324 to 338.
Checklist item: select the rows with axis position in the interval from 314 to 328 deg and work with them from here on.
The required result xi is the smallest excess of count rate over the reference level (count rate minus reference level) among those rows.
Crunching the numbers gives -0.3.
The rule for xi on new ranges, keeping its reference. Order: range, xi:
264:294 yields 0.0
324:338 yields -0.3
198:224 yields 0.7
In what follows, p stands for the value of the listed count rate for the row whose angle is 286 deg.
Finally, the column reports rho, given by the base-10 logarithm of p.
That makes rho 0.736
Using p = 5.444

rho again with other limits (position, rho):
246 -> 0.752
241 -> 0.828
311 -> 0.805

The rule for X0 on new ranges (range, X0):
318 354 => -2.4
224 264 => -0.1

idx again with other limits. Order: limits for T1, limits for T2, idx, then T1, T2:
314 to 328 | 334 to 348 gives 3.22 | 5.4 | 4.6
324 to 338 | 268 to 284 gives 3.33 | 4.9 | 5.7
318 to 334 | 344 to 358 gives 2.80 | 5.1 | 3.3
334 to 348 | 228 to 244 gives 3.37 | 4.6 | 6.3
